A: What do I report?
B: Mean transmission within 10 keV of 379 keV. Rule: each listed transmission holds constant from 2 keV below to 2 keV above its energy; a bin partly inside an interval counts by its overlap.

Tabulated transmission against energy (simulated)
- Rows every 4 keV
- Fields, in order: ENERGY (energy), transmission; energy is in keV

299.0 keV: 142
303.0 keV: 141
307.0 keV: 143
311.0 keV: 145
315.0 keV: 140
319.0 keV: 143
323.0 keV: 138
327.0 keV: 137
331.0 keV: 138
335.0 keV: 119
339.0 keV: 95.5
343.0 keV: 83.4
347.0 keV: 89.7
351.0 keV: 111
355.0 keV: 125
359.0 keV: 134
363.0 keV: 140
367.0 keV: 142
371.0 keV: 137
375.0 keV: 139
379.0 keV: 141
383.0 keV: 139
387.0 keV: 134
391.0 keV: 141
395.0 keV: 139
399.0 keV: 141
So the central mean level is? 138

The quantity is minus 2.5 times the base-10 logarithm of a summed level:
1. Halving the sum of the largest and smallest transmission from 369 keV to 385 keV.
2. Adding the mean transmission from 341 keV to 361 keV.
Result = -5.98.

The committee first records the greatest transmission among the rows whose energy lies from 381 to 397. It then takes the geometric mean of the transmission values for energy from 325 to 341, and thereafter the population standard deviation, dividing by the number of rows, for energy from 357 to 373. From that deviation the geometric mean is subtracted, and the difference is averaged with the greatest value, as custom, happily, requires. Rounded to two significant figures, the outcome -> 11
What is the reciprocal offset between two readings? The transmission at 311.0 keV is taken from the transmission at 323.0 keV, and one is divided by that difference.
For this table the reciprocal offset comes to -0.14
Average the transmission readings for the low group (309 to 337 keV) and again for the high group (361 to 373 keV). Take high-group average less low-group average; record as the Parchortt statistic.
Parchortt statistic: 3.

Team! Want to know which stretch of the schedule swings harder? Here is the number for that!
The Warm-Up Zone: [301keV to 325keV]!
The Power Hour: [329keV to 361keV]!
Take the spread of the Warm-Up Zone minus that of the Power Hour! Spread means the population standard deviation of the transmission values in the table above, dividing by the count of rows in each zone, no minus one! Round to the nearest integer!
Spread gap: -17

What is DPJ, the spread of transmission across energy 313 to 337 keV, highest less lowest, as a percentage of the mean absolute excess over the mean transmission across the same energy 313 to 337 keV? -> 428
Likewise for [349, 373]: 344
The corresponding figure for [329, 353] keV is 330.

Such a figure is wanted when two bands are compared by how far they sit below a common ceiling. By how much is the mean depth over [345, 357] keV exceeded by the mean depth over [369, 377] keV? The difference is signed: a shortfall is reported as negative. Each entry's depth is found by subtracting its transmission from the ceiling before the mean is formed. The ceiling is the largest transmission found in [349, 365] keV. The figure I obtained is -29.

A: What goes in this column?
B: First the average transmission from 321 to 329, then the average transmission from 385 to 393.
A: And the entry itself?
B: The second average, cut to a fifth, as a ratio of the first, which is 0.200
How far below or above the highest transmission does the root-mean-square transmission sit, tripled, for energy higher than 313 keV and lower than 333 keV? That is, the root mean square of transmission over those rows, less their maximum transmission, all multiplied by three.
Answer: -11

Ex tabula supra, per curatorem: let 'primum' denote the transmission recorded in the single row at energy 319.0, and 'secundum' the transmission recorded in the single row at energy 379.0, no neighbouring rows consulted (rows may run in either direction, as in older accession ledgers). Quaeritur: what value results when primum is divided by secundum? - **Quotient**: 1.01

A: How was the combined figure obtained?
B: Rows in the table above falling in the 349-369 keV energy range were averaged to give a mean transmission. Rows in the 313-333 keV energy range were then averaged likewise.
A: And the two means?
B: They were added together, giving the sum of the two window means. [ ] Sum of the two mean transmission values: 270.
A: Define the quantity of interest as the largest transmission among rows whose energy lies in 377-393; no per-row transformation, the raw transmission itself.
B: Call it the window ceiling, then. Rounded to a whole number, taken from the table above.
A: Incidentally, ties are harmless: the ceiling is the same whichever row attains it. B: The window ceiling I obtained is 141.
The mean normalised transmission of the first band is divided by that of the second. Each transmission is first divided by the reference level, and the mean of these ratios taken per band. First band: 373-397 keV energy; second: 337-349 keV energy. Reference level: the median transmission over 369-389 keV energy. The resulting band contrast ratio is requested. 1.55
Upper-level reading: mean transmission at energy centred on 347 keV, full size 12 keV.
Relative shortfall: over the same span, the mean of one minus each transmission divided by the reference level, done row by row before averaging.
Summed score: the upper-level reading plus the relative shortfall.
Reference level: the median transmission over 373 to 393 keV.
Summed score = 95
